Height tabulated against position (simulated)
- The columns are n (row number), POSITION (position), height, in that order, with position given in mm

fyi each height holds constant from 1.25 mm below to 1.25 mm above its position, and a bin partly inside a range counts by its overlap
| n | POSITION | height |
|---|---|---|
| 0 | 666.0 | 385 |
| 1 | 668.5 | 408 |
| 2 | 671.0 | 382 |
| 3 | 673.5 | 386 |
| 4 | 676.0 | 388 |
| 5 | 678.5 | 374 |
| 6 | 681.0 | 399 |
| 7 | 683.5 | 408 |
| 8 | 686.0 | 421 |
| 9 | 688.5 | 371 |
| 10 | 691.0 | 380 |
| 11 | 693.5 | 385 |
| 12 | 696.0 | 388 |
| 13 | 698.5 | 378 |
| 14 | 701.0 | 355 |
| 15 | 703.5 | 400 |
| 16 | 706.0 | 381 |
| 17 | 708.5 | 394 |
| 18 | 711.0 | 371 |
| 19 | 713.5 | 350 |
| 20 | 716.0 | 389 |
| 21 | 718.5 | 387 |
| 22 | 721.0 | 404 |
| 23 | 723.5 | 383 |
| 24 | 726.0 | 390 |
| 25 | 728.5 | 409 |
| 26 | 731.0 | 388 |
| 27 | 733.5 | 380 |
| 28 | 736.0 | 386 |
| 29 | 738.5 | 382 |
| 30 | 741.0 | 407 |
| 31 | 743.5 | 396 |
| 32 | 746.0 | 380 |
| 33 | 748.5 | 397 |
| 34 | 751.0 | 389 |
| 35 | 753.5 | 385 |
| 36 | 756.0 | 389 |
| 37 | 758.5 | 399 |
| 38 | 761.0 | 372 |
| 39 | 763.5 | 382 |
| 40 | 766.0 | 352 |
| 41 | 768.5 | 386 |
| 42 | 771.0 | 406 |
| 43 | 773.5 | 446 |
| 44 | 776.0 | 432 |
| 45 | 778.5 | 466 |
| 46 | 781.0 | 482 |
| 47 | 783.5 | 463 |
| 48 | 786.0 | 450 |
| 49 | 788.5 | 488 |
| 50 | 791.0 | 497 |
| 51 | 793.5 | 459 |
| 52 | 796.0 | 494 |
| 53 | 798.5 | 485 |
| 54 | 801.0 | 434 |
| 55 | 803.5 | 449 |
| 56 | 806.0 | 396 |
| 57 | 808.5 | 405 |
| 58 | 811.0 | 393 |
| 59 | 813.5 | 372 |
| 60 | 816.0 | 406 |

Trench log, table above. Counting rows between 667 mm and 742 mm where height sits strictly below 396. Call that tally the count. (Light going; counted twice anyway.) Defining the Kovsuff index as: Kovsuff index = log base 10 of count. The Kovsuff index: 1.3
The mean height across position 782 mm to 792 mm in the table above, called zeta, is 474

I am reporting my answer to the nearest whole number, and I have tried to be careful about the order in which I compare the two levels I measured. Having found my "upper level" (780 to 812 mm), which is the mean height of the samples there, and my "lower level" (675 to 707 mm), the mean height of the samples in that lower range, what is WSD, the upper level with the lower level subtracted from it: 67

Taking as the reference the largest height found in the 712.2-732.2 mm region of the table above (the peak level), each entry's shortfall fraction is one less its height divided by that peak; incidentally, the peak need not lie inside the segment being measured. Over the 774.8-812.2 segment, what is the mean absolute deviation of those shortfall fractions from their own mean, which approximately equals 0.069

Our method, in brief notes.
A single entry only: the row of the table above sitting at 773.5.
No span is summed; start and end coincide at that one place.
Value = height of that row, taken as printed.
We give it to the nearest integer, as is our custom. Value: 446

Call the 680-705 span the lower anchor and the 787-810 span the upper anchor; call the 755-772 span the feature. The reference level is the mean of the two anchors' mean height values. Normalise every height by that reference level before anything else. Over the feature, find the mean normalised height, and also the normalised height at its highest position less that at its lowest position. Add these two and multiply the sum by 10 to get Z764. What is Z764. 9.5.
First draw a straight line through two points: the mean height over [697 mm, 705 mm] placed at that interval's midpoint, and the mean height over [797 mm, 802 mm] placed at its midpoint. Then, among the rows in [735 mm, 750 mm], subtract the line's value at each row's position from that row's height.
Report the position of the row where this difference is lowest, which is 746.0 mm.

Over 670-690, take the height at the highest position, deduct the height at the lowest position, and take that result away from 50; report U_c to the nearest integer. 61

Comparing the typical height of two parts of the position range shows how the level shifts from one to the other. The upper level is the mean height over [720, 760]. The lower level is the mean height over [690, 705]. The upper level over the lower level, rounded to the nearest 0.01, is 1.03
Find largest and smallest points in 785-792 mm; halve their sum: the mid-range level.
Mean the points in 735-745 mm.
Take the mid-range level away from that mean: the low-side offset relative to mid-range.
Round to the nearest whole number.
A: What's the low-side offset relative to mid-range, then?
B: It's -81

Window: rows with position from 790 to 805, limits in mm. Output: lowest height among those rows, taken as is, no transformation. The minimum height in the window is 434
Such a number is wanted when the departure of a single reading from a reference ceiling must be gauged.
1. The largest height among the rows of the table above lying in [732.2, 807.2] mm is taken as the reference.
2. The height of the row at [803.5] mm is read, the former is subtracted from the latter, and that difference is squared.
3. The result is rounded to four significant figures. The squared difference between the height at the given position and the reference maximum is 2304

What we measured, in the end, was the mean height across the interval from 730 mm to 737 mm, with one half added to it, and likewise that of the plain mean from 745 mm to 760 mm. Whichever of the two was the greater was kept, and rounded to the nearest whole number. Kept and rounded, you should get 390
